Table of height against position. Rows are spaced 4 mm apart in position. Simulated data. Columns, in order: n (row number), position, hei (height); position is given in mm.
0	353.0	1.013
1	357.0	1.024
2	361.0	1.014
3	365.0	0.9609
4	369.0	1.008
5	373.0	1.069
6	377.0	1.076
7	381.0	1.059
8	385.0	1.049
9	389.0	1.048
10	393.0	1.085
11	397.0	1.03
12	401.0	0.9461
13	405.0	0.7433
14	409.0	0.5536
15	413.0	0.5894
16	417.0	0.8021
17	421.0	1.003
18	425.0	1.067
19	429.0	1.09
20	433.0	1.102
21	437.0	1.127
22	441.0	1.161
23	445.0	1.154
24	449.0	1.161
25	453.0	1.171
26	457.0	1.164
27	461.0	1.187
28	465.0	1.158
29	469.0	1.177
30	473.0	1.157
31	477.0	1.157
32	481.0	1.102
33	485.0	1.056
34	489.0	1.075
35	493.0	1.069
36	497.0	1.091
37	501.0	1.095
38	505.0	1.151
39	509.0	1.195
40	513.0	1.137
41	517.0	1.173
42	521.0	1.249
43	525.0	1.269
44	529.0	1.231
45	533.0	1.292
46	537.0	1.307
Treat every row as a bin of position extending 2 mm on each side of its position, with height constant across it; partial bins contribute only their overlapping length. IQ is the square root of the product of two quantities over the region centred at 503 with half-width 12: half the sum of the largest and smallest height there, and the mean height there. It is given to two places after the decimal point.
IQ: 1.13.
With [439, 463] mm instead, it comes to 1.17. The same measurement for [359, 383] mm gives 1.02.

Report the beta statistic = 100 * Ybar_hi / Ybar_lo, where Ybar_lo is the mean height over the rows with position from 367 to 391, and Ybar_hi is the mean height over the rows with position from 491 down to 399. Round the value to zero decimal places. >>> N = 99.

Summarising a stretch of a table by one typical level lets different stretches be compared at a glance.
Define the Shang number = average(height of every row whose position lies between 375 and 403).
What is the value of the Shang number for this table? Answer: 1.04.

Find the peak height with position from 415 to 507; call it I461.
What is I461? 1.187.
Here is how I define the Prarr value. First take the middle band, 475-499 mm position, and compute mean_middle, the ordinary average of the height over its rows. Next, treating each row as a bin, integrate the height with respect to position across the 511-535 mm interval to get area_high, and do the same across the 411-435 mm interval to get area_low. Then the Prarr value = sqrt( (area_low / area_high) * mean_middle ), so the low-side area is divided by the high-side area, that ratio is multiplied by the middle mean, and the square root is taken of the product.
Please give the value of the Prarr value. 0.92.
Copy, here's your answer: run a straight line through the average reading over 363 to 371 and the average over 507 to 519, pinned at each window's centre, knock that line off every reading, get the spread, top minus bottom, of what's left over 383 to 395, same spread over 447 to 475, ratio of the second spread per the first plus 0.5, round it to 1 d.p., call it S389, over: 1.9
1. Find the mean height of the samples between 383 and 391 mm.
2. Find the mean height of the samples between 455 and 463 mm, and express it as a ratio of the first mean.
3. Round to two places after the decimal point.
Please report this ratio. 1.12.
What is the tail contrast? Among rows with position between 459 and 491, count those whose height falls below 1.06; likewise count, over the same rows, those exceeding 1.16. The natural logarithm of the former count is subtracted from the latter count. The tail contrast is 2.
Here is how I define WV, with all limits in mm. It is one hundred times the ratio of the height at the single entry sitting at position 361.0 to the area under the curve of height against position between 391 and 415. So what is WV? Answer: 5.1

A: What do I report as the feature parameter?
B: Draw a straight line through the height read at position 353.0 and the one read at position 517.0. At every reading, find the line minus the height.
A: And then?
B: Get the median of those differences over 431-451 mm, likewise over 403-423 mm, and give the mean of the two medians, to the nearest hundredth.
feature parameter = 0.13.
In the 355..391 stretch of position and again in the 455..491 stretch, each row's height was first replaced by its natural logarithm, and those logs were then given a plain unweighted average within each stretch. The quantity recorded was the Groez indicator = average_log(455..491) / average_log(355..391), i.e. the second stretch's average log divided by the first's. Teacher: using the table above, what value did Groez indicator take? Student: 3.9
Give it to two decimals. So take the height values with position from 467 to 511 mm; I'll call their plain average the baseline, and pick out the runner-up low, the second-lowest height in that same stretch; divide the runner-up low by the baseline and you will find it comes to 0.95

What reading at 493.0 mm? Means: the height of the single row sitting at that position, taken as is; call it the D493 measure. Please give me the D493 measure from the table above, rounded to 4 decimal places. 1.0690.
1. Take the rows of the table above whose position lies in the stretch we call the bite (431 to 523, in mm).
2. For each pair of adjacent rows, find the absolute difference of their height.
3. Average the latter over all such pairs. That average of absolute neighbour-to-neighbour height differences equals 0.027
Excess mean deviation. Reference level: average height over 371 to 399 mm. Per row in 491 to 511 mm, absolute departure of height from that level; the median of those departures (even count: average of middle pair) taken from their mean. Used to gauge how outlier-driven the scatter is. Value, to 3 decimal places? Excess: 0.025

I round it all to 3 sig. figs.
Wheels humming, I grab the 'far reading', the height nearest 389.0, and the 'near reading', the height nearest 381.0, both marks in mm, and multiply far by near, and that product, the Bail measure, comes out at 1.11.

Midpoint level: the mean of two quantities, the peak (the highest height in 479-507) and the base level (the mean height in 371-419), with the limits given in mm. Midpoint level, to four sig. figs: 1.036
